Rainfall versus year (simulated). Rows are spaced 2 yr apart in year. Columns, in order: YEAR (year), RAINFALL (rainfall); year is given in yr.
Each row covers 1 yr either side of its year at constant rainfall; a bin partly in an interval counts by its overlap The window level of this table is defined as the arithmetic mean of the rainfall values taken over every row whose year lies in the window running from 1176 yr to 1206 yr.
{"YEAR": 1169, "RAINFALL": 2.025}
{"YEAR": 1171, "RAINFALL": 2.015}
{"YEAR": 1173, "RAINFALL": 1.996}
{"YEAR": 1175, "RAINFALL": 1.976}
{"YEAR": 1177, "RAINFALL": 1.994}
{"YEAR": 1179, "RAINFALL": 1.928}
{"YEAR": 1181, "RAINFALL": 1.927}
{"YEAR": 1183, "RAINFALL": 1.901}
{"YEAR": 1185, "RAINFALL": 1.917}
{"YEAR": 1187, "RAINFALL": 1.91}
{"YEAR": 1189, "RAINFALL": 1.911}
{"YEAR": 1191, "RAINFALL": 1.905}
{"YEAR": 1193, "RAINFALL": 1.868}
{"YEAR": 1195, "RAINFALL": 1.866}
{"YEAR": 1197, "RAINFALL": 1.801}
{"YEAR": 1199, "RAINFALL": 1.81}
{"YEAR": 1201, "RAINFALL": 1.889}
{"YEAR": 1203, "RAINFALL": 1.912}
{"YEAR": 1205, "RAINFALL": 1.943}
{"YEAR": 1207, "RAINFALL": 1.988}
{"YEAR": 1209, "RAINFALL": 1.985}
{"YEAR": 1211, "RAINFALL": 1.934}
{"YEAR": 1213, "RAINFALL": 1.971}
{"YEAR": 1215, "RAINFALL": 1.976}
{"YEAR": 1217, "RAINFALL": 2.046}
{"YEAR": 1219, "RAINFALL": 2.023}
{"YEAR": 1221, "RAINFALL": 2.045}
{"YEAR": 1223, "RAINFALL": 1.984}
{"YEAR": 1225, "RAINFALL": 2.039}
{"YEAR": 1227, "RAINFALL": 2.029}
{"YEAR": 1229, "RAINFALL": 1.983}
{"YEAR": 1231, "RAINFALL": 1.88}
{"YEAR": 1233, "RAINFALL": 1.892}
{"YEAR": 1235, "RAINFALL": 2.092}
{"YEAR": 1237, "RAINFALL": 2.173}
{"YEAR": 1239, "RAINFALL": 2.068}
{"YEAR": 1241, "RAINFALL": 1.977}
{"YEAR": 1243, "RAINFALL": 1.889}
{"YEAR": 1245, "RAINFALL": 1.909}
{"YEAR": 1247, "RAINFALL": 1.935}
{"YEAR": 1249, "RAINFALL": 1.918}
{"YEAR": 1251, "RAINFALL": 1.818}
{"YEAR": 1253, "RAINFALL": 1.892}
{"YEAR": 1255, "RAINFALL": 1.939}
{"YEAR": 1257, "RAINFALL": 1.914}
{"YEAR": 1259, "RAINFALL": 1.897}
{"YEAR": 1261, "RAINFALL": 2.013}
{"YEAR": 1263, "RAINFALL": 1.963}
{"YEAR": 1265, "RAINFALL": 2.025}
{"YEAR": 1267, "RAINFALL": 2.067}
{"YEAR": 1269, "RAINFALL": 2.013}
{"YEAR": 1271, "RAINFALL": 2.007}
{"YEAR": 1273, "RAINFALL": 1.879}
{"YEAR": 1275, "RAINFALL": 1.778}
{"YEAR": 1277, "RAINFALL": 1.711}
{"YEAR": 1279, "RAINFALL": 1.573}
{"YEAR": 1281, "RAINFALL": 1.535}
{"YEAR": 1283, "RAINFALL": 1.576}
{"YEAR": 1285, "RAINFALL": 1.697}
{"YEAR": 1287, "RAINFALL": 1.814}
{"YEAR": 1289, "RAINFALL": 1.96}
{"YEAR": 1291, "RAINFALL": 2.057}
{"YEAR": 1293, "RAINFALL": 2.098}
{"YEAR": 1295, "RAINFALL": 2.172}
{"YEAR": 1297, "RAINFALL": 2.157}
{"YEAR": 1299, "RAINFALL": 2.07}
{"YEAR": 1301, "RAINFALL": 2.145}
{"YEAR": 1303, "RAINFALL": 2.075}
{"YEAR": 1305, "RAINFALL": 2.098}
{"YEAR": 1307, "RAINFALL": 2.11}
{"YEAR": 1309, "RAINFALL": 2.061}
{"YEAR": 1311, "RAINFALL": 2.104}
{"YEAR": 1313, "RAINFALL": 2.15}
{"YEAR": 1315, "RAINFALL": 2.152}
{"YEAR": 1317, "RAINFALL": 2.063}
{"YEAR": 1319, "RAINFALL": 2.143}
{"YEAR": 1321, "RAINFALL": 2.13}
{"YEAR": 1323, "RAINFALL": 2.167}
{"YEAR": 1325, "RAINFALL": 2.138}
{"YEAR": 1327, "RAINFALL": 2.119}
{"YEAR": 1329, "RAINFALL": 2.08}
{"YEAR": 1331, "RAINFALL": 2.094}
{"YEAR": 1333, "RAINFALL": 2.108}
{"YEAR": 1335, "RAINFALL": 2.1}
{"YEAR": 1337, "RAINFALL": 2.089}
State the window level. 1.90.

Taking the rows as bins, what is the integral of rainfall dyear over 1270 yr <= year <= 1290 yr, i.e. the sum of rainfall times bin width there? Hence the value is 35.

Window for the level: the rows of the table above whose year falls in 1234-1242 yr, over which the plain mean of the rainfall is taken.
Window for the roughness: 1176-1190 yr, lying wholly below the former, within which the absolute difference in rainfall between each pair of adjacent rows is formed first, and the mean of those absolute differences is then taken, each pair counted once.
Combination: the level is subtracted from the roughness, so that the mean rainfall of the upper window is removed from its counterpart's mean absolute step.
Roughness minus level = -2.06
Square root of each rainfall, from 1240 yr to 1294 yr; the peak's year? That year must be 1293 yr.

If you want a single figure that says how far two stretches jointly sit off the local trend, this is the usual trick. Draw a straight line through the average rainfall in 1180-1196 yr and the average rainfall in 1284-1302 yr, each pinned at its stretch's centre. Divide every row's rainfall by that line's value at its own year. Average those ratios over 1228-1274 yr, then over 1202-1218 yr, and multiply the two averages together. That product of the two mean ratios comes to 1.02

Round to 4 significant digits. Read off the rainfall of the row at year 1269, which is 2.013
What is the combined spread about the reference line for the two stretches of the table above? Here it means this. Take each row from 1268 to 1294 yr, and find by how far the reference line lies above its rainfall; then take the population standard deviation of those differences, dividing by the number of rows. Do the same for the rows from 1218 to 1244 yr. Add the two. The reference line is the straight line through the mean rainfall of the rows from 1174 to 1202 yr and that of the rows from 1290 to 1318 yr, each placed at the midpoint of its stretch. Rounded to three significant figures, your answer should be 0.271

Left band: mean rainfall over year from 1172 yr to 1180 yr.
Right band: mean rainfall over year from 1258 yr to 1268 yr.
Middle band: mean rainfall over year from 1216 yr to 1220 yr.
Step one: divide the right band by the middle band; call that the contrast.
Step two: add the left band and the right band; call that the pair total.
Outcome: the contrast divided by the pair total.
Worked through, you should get 0.25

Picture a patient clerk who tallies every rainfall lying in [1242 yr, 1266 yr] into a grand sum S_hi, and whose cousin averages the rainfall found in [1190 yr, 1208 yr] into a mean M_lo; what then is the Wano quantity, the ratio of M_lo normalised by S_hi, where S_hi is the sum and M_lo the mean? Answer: 0.082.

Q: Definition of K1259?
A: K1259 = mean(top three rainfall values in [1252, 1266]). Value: 2.00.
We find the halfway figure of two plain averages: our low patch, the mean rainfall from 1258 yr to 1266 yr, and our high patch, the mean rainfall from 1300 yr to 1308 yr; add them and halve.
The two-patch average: 2.041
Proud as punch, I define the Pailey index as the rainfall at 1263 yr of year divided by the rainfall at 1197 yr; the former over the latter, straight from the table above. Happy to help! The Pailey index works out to 1.09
